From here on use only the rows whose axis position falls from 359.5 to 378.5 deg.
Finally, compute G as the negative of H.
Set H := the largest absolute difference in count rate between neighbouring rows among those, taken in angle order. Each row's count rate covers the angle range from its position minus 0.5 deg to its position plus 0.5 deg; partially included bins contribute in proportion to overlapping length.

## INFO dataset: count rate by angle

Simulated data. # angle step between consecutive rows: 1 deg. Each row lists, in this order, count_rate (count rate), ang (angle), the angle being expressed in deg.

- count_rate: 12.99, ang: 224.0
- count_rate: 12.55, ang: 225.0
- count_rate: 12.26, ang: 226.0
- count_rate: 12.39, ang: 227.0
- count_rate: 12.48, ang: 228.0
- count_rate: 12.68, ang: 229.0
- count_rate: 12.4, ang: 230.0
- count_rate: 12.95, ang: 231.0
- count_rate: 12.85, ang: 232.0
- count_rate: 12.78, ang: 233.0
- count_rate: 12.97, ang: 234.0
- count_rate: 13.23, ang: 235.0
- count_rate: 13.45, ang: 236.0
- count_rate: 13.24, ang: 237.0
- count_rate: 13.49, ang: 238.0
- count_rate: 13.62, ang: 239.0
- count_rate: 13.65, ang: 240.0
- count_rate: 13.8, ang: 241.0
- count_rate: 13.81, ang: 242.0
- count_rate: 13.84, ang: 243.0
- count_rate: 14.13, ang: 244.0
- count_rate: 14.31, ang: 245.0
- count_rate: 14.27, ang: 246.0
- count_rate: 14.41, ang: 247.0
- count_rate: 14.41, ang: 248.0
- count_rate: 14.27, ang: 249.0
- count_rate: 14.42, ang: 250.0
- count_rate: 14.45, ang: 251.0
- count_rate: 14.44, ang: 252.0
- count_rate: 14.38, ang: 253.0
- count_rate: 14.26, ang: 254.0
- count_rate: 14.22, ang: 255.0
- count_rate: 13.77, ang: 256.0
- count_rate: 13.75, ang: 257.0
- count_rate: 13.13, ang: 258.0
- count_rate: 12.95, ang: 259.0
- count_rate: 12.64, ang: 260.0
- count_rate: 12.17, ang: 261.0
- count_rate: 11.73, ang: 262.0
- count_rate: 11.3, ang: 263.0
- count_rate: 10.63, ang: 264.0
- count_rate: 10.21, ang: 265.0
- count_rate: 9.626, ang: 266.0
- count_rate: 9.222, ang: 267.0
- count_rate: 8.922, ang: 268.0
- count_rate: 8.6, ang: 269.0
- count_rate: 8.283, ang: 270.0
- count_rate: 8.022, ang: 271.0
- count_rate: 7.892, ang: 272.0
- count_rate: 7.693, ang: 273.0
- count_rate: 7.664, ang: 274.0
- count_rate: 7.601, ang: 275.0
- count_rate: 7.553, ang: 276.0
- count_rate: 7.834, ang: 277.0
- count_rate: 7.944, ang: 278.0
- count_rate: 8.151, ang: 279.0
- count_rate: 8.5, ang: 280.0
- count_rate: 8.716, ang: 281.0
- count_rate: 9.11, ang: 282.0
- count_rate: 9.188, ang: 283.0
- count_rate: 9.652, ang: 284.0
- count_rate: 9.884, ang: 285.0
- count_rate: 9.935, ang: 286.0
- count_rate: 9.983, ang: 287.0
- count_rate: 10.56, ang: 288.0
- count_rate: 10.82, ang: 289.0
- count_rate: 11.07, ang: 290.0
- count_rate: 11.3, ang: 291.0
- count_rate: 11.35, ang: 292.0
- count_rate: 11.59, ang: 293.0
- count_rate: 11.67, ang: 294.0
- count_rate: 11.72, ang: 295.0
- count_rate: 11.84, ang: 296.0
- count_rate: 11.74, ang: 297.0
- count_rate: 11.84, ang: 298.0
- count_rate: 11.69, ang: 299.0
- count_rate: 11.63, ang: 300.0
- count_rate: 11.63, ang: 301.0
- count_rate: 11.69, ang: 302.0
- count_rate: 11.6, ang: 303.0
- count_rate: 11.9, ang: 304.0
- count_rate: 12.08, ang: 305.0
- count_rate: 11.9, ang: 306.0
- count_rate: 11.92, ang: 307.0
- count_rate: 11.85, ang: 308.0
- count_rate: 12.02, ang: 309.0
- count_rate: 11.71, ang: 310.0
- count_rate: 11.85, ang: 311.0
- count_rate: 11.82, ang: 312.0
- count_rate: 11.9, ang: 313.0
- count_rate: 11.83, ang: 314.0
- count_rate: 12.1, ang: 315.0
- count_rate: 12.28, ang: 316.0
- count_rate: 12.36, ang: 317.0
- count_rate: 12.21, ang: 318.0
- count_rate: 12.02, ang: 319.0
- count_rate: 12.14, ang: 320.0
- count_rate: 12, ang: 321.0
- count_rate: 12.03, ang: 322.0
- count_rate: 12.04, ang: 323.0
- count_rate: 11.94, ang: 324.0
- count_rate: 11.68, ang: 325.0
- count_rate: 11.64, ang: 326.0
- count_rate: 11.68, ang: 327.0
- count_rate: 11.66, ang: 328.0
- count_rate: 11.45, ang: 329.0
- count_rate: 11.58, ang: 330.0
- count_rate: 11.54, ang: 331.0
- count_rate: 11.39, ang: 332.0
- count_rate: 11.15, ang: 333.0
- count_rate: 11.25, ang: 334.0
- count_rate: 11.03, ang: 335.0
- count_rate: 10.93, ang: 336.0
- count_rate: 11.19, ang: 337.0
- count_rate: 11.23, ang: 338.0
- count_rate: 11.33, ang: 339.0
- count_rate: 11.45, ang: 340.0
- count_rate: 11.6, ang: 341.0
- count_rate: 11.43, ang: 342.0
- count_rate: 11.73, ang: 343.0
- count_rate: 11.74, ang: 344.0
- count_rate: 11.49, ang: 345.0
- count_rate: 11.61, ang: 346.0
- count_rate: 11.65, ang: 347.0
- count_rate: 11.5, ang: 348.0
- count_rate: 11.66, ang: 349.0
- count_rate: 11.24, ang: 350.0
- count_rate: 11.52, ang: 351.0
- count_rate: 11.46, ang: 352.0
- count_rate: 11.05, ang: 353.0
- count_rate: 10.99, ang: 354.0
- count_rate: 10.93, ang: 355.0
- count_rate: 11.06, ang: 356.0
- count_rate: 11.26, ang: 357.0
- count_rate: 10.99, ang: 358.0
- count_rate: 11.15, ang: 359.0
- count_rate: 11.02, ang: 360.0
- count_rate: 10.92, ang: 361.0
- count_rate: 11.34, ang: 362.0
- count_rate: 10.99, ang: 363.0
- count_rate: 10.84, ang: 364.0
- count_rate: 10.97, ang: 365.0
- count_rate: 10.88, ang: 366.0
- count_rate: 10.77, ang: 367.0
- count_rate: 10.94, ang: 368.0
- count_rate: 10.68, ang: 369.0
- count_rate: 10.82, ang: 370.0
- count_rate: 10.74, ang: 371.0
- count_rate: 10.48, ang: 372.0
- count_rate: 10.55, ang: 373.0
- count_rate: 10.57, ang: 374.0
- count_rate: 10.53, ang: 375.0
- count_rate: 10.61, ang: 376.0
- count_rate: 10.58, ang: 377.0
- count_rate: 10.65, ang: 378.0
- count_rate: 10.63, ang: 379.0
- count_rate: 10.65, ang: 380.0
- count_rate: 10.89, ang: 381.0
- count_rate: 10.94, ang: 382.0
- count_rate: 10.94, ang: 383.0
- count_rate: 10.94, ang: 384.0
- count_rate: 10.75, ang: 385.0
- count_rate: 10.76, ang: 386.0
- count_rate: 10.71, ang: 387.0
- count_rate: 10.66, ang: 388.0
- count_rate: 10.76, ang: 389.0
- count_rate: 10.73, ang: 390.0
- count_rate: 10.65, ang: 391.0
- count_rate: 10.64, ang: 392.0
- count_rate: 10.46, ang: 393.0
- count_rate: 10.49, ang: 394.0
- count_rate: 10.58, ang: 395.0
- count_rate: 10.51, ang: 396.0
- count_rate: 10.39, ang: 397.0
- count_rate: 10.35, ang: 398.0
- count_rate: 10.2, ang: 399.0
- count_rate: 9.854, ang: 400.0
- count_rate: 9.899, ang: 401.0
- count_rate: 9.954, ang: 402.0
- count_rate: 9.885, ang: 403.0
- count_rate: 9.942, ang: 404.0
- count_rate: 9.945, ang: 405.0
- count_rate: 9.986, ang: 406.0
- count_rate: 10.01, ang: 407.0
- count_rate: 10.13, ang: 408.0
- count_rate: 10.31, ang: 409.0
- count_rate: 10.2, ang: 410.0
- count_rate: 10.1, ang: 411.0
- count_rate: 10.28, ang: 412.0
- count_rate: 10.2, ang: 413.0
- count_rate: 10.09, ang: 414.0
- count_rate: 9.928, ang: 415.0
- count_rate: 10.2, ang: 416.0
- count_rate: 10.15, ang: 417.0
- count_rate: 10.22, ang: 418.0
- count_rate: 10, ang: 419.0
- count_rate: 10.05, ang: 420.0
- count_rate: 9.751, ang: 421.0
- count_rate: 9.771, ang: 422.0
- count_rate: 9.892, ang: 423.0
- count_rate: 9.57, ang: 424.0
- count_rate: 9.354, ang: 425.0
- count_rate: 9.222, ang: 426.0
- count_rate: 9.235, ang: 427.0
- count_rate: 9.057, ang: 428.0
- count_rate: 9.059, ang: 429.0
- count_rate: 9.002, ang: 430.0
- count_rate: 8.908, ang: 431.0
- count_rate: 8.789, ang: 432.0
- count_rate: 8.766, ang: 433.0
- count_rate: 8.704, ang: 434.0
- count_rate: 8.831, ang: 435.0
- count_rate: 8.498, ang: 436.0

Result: -0.42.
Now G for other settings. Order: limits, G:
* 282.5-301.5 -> -0.58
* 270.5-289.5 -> -0.58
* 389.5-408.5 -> -0.35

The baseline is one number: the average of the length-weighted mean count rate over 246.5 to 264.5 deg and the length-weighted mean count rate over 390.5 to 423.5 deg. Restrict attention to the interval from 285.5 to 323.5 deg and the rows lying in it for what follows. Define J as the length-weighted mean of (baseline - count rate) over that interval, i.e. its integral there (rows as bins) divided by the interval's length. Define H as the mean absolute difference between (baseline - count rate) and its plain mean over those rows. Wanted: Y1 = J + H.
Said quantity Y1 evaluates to 0.5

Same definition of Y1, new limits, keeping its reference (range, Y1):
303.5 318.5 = 0.0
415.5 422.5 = 1.9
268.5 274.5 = 4.0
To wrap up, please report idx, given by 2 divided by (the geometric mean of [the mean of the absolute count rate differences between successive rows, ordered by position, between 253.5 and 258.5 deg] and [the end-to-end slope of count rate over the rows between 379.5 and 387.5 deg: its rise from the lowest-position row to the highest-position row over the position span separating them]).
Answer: 41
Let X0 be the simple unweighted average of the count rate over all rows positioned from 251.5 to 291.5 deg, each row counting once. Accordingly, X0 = 10.3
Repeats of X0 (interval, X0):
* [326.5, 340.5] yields 11.3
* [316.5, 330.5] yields 11.9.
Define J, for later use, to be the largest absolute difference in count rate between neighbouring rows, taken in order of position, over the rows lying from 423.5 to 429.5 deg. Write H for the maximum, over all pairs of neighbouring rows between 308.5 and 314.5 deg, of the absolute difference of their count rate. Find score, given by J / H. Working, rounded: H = 0.31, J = 0.22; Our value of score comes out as 0.7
